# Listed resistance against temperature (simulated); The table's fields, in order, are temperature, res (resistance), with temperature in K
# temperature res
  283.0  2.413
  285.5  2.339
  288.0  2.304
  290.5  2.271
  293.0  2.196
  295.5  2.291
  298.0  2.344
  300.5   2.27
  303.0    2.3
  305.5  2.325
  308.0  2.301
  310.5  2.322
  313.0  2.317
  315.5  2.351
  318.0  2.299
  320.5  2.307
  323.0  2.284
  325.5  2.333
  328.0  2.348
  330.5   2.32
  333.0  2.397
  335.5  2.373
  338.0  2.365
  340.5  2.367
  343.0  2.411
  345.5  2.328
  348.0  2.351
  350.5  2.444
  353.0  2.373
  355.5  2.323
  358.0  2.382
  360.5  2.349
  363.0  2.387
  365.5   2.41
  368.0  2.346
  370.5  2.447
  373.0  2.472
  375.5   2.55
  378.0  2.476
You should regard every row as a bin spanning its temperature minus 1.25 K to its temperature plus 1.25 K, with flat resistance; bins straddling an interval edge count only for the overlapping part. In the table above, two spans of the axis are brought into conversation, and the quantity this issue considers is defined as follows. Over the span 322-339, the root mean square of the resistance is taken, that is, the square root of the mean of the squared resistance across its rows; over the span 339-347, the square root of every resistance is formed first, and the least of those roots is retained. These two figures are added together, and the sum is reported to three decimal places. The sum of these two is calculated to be 3.872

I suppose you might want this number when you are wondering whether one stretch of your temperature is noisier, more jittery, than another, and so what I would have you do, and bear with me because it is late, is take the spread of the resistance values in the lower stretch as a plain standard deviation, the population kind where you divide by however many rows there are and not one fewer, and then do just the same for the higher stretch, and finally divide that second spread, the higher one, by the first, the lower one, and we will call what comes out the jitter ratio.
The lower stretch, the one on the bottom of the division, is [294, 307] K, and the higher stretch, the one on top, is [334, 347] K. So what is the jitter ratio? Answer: 1.0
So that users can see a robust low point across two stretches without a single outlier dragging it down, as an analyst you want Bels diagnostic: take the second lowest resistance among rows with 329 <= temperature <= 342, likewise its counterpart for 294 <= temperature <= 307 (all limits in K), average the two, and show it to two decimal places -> 2.33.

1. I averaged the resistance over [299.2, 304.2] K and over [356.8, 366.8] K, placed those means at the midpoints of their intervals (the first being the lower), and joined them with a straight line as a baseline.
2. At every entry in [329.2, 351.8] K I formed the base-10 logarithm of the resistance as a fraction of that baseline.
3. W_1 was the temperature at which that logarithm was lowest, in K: 345.5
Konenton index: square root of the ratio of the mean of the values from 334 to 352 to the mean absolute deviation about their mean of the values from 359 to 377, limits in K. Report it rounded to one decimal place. 6.4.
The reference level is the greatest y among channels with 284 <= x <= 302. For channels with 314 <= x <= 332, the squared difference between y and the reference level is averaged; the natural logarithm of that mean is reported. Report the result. -6.8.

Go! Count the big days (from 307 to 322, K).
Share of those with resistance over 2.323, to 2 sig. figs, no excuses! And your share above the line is 0.17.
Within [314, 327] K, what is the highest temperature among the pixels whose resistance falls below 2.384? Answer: 325.5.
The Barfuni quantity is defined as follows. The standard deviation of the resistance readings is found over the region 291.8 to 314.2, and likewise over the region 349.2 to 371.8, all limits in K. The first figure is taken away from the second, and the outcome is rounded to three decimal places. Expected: 0.000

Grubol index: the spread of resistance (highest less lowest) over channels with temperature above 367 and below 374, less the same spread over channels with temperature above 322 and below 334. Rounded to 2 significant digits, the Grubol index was 0.013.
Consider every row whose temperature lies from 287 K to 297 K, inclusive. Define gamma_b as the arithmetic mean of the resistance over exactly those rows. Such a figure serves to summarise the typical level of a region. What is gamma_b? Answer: 2.27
